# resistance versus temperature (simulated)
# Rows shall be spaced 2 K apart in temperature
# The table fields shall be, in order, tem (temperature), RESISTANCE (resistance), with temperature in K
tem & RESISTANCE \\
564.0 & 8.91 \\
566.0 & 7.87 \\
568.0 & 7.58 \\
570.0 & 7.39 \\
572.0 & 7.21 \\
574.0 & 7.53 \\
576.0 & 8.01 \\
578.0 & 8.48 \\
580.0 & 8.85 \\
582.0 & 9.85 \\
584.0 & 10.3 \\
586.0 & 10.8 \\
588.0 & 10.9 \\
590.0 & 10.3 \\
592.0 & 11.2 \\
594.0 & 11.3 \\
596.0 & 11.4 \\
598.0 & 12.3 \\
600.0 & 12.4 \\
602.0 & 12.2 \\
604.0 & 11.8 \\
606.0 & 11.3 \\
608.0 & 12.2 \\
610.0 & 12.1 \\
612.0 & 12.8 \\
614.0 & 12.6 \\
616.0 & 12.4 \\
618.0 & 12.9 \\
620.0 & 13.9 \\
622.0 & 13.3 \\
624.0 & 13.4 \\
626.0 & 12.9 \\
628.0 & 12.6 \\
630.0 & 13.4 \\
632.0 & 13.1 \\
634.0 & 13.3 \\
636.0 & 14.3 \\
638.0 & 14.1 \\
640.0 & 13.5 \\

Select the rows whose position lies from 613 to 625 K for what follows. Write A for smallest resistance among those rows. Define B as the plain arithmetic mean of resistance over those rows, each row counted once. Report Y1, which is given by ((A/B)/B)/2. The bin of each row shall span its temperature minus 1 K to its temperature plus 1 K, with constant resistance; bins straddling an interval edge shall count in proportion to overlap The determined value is 0.036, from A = 12.4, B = 13.1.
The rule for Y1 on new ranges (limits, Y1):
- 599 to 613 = 0.038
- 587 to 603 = 0.039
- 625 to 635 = 0.037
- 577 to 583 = 0.052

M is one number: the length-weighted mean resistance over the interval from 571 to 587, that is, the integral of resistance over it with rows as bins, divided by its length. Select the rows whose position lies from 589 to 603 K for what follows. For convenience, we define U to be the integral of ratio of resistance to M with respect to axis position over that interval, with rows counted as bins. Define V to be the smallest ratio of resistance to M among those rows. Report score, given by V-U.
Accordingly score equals -17.1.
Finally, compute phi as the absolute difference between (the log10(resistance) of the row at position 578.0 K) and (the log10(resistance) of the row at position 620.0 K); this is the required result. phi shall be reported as 0.21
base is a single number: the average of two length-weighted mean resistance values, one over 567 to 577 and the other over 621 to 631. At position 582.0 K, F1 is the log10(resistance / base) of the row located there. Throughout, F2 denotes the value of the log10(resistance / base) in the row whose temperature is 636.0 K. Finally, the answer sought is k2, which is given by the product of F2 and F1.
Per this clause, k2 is -0.003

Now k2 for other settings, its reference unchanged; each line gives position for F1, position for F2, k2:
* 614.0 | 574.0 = -0.012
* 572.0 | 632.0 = -0.016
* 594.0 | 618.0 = 0.004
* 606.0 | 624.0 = 0.004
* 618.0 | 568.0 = -0.013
